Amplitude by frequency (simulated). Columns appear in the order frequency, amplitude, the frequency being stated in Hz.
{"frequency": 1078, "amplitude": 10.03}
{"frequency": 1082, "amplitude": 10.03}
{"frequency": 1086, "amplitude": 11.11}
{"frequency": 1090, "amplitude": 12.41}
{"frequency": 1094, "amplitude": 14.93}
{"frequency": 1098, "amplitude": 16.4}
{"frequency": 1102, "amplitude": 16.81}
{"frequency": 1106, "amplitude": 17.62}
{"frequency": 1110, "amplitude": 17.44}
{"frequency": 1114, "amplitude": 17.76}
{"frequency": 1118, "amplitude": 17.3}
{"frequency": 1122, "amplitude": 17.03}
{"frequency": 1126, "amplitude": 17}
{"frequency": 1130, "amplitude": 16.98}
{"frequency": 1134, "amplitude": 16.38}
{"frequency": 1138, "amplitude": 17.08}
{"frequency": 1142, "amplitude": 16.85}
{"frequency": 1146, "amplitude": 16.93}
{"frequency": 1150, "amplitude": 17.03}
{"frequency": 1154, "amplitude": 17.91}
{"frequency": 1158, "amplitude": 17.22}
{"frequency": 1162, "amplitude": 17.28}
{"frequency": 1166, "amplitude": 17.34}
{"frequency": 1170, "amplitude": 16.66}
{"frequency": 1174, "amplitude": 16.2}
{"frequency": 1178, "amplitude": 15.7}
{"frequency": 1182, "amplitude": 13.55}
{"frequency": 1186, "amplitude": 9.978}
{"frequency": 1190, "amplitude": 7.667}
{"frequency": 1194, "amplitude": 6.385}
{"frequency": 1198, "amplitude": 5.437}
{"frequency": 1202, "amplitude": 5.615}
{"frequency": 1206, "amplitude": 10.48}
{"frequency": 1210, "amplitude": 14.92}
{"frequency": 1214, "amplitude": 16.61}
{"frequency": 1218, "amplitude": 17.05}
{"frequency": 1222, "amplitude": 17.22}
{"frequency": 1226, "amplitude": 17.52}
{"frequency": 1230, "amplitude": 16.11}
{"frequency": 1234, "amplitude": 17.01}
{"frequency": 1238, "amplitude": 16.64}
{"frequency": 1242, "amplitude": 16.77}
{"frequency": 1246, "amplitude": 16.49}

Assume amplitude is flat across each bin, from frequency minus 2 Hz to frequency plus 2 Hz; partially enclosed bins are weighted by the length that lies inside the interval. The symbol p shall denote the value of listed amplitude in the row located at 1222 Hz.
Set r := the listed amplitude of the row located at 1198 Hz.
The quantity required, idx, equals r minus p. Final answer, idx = -11.8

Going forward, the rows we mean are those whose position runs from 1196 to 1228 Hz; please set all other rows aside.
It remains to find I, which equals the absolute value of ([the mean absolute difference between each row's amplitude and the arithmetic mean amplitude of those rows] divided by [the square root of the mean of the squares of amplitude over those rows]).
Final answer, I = 0.32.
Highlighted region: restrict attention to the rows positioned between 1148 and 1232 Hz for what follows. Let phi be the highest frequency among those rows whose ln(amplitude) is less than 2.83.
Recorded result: 1230 Hz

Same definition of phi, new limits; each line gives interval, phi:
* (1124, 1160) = 1146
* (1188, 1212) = 1210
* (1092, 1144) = 1142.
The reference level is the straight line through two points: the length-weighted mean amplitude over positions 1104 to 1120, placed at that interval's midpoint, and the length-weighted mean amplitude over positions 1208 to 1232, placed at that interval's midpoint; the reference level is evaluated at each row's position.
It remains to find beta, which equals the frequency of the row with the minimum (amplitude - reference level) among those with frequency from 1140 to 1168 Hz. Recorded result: 1142 Hz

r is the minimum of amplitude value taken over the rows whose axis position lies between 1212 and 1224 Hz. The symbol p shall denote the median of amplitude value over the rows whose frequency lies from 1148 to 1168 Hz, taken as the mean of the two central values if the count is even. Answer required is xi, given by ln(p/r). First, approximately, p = 17.3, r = 16.61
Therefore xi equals 0.0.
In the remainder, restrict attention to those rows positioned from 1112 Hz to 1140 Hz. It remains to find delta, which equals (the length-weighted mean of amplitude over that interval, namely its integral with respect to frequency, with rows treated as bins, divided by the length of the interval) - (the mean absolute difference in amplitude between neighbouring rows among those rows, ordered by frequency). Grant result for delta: 17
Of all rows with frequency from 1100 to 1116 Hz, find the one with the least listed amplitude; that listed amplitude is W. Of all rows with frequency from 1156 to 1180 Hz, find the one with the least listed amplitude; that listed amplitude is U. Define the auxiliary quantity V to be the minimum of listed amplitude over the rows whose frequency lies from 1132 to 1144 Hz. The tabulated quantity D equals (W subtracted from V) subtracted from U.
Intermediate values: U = 15.7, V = 16.38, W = 16.81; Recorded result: 16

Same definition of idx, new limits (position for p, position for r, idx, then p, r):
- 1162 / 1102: -0.5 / 17.28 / 16.81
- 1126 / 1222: 0.2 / 17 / 17.22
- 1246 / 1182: -2.9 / 16.49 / 13.55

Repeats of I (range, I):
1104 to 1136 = 0.02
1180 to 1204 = 0.28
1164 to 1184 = 0.06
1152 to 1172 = 0.02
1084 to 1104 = 0.14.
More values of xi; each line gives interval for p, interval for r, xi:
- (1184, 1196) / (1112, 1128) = -0.8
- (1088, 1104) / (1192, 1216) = 1.1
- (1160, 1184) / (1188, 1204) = 1.1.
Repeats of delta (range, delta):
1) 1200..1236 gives 13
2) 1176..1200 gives 8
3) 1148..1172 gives 17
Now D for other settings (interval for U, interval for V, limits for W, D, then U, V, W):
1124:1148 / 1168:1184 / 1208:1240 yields 18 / 16.38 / 13.55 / 14.92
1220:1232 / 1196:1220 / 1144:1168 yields 28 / 16.11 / 5.437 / 16.93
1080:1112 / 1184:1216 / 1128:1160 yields 21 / 10.03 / 5.437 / 16.38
